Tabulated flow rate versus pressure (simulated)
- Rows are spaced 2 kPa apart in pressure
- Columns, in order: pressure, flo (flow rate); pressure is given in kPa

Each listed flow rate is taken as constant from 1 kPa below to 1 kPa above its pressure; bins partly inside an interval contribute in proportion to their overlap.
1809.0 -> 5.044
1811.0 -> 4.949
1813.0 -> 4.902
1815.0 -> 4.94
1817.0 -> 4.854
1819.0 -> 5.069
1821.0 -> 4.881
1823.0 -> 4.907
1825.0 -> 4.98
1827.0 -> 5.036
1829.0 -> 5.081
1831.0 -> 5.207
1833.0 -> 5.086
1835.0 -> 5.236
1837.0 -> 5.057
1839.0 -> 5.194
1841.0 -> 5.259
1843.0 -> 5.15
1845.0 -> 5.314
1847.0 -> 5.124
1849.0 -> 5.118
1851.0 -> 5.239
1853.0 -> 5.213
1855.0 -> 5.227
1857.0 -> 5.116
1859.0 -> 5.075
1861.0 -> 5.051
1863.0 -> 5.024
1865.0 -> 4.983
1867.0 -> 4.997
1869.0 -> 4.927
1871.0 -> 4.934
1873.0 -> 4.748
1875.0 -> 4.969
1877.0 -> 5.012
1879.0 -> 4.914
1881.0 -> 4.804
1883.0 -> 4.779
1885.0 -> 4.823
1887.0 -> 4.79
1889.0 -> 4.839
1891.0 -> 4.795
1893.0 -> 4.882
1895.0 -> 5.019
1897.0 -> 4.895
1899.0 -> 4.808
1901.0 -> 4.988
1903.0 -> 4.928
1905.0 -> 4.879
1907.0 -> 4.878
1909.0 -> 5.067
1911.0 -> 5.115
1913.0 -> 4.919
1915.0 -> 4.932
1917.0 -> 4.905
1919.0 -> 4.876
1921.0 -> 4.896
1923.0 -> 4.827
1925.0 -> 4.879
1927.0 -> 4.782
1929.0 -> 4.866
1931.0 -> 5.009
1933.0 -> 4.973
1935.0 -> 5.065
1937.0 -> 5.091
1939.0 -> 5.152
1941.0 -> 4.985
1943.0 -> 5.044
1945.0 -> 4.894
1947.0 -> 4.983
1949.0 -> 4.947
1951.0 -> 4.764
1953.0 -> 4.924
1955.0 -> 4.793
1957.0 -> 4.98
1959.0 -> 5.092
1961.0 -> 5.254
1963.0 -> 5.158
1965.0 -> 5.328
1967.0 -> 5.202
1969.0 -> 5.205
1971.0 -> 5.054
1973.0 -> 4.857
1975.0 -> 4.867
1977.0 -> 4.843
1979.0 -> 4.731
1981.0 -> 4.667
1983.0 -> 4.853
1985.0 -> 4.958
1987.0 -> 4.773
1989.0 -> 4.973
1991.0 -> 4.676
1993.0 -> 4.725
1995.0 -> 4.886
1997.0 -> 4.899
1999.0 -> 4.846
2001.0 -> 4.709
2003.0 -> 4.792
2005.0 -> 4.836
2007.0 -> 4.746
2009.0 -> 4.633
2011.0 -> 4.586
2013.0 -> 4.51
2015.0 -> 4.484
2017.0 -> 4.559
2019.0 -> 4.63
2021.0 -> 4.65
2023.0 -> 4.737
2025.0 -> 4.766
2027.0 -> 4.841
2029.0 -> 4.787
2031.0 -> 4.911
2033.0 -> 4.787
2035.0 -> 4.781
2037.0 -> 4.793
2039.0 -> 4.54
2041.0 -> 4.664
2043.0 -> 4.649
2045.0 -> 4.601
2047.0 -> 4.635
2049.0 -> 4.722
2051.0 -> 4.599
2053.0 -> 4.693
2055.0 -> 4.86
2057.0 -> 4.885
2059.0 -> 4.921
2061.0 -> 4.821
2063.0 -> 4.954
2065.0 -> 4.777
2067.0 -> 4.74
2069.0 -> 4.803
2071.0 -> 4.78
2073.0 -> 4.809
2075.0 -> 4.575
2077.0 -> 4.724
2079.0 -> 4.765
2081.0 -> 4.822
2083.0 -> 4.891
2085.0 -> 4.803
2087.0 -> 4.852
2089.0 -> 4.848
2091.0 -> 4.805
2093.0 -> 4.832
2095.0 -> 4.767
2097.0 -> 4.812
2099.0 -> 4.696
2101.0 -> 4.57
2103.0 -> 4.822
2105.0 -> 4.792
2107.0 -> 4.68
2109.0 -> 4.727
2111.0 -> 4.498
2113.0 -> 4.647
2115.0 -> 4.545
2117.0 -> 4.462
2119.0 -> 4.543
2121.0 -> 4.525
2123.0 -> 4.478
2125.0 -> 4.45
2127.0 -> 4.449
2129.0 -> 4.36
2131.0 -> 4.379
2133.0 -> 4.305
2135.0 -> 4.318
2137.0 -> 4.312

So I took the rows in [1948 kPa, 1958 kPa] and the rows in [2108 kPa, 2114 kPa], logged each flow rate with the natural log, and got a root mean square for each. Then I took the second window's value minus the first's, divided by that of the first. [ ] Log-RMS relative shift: -0.034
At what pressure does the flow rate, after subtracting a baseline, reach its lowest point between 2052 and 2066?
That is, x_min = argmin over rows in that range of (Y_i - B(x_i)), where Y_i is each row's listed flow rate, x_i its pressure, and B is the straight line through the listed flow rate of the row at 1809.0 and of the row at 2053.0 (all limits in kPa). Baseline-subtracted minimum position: 2053.0 kPa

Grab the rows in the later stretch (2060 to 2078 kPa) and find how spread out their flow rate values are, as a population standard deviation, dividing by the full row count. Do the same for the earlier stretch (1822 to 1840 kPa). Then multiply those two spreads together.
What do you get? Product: 0.0097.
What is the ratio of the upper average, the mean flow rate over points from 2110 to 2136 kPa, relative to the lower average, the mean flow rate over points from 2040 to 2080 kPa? 0.94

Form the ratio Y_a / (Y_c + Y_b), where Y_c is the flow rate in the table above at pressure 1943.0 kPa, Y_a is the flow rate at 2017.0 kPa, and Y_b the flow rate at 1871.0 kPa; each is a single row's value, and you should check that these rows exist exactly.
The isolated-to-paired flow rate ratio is 0.457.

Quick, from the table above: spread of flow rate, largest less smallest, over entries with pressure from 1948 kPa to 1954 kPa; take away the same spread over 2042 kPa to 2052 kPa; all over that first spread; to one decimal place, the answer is 0.3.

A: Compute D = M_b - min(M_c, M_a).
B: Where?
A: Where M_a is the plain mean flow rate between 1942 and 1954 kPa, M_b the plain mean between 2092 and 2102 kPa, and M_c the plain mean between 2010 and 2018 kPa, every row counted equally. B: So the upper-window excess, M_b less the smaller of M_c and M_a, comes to 0.20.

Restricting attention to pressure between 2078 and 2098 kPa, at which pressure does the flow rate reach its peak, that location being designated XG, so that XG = 2083.0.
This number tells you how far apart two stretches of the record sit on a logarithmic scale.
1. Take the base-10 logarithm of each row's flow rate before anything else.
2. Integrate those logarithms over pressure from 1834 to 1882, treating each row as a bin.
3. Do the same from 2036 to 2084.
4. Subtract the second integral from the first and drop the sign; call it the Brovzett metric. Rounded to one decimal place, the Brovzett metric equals 1.4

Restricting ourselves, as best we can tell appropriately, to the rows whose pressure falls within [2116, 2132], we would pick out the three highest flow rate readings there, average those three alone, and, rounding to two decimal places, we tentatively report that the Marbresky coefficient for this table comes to 4.52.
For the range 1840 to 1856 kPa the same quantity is 5.27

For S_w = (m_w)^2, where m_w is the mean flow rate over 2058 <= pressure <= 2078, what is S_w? 22.9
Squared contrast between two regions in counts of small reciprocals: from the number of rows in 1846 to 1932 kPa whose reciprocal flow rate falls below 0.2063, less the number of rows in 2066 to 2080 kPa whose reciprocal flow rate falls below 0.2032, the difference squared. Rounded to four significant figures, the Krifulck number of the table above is 1089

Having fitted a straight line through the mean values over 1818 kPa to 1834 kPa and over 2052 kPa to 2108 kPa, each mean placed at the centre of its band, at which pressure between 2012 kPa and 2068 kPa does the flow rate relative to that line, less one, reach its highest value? 2063.0 kPa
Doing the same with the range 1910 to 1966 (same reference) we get 1965.0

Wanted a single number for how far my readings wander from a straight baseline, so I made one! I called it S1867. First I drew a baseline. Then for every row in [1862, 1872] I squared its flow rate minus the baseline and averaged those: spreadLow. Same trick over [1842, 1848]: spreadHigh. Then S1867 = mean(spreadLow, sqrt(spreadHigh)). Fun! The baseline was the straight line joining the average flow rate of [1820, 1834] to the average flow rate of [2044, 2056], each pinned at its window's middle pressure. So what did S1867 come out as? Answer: 0.108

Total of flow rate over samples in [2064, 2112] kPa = 114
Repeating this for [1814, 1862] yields 122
